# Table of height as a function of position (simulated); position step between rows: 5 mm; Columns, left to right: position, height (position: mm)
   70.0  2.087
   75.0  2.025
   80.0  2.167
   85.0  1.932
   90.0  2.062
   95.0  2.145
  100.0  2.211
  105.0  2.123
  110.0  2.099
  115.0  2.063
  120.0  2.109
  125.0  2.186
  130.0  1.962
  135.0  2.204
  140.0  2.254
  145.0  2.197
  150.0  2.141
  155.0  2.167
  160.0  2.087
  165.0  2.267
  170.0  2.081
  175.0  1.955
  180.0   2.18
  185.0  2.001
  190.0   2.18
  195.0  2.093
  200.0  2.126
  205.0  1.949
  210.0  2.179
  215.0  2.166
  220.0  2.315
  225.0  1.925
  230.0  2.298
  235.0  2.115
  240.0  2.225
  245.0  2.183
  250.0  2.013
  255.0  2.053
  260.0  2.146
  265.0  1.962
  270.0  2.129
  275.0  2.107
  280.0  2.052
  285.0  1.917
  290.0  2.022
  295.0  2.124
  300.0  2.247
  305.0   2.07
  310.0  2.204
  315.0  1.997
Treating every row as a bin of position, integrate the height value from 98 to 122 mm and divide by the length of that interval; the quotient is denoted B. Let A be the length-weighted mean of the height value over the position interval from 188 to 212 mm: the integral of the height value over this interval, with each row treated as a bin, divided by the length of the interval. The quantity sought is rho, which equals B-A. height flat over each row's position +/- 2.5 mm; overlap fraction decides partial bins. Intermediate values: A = 2.10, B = 2.12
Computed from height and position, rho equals 0.02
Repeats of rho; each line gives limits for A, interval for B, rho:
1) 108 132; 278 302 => -0.02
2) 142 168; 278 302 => -0.10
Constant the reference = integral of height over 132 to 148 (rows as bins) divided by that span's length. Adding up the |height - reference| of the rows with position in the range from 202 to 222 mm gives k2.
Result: 0.44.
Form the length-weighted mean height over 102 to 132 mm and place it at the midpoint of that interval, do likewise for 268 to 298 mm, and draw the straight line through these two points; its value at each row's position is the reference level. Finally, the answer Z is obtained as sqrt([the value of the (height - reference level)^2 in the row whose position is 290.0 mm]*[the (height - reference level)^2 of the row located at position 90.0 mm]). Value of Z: 0.0014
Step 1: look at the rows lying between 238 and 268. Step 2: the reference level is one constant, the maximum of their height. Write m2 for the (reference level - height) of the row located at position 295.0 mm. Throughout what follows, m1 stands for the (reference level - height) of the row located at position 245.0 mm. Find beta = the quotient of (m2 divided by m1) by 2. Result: 1.2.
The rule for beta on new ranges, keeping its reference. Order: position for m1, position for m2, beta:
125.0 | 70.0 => 1.8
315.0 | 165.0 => -0.1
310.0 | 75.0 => 4.8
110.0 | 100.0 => 0.1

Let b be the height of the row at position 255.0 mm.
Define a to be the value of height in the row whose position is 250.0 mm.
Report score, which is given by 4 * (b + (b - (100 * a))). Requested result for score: -789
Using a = 2.013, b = 2.053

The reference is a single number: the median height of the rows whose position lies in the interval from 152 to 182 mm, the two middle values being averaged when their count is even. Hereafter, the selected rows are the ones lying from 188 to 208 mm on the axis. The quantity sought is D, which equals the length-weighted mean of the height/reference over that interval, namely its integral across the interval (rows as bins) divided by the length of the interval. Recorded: 0.98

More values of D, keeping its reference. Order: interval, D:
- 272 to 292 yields 0.95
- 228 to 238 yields 1.04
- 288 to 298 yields 0.98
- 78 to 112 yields 0.99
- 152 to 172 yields 1.01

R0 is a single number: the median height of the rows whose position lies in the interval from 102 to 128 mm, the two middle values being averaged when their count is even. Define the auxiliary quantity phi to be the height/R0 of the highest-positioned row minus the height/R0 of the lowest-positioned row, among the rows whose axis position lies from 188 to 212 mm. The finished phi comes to 0.00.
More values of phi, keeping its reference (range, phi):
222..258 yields 0.06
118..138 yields 0.05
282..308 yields 0.07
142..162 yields -0.05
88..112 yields 0.02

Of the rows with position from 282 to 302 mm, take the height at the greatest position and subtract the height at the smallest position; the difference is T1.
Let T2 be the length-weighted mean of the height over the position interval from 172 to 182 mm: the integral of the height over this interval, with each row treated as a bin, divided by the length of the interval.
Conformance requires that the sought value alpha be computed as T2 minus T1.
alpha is 1.73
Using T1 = 0.33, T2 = 2.06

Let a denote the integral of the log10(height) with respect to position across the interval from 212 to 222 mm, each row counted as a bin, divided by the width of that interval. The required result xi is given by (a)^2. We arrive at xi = 0.122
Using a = 0.349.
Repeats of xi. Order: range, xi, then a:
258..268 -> 0.097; 0.312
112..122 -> 0.102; 0.319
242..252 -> 0.105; 0.324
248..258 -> 0.096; 0.310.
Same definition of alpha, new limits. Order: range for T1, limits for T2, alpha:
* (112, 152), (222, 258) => 2.04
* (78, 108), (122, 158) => 2.20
